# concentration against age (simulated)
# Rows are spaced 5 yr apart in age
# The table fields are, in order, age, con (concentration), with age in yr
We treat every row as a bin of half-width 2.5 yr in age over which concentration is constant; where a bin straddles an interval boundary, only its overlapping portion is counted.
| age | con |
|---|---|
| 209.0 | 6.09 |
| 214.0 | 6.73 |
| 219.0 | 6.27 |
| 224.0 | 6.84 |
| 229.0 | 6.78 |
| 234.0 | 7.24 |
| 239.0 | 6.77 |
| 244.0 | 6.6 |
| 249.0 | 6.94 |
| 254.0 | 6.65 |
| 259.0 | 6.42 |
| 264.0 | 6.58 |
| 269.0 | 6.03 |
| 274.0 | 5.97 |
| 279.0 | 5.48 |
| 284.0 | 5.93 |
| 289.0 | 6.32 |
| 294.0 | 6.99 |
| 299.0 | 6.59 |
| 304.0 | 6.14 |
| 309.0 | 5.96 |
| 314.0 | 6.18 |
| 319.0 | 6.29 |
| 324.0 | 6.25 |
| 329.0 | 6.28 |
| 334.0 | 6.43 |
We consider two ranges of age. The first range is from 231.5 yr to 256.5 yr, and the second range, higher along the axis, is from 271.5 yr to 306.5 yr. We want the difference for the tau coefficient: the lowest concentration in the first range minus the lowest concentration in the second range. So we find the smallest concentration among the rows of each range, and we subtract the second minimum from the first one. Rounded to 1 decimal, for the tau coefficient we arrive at 1.1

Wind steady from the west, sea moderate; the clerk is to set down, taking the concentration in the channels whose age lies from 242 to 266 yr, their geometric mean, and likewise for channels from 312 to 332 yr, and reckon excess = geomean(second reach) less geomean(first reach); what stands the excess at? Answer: -0.39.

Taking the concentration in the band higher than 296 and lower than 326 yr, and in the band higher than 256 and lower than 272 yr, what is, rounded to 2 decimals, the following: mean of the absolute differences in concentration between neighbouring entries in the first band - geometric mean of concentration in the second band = -6.14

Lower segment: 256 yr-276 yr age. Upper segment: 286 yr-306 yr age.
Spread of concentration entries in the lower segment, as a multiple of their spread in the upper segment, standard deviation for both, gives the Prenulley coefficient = 0.8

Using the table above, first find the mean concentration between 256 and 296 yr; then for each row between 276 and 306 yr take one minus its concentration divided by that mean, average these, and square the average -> 0.0000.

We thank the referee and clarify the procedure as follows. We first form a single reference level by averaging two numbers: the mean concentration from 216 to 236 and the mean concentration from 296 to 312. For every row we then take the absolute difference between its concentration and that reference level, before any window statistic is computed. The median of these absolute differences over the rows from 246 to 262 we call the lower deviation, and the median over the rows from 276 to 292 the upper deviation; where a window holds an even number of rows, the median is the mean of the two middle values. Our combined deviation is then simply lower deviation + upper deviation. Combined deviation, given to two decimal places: 0.72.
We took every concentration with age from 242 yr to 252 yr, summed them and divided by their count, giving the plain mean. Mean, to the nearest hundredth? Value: 6.77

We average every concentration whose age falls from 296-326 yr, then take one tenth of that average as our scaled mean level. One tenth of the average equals 0.62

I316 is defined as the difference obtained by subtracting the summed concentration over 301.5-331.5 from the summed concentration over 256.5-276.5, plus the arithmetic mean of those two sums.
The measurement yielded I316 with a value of 19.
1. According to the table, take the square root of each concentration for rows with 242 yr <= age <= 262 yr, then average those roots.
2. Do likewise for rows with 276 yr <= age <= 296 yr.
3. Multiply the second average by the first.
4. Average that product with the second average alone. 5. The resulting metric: 4.44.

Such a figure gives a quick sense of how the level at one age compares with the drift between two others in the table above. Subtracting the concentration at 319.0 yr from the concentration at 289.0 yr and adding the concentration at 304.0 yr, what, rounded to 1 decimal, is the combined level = 6.2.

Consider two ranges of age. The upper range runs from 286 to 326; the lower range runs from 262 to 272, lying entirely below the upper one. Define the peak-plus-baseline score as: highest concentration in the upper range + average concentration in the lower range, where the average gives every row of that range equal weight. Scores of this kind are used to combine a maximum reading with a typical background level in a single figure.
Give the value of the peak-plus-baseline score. 13.3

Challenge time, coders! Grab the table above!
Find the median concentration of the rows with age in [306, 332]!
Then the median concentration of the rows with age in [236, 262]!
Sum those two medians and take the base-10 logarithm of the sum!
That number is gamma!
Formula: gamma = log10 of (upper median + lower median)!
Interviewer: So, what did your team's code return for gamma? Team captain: 1.111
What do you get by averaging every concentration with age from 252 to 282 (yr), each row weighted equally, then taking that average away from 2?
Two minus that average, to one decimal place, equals -4.2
